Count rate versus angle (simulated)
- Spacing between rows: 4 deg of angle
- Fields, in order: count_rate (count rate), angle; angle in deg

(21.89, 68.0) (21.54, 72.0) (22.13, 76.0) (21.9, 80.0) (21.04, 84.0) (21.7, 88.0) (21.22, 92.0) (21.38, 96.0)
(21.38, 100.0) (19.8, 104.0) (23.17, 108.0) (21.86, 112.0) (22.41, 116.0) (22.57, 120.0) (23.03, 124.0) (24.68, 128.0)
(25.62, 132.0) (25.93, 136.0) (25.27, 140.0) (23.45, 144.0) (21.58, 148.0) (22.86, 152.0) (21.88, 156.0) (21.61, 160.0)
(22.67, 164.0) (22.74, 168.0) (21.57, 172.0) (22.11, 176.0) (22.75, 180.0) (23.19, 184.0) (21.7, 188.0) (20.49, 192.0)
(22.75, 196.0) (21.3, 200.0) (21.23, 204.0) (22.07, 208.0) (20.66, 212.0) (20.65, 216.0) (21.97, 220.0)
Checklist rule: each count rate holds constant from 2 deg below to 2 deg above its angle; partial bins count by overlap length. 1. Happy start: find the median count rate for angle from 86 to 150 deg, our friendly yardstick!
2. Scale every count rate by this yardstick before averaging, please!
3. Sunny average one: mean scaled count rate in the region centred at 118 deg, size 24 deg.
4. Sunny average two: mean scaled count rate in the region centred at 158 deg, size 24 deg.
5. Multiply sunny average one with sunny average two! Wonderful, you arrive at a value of 1.01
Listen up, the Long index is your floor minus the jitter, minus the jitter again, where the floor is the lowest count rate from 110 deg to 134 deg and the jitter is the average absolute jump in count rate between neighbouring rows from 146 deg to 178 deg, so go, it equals 20.3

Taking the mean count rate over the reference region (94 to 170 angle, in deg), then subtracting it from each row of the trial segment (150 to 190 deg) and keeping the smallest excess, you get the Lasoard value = -1.3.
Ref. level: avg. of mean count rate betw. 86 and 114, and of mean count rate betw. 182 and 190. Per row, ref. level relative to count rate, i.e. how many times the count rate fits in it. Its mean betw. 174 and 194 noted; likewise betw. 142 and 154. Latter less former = -0.03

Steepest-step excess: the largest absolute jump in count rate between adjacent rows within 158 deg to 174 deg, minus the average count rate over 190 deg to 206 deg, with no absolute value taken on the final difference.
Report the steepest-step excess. -20.3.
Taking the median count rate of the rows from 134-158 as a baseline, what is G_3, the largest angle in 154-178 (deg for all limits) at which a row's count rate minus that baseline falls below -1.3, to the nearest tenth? 172.0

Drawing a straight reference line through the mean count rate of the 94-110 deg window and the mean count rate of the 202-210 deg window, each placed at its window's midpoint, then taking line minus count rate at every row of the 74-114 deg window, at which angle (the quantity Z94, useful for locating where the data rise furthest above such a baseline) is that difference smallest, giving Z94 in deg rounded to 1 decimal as 108.0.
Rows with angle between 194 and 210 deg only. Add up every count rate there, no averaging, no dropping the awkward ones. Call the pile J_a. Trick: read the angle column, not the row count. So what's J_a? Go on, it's 87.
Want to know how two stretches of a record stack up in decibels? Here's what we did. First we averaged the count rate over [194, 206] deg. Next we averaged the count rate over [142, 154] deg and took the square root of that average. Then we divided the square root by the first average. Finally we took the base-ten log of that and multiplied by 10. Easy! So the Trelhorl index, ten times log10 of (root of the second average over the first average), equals -6.60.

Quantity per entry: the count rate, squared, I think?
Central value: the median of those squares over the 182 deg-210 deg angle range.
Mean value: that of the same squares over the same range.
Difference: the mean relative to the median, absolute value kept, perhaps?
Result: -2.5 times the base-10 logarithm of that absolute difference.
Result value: -1.9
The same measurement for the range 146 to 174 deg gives -2.6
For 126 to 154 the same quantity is -3.3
